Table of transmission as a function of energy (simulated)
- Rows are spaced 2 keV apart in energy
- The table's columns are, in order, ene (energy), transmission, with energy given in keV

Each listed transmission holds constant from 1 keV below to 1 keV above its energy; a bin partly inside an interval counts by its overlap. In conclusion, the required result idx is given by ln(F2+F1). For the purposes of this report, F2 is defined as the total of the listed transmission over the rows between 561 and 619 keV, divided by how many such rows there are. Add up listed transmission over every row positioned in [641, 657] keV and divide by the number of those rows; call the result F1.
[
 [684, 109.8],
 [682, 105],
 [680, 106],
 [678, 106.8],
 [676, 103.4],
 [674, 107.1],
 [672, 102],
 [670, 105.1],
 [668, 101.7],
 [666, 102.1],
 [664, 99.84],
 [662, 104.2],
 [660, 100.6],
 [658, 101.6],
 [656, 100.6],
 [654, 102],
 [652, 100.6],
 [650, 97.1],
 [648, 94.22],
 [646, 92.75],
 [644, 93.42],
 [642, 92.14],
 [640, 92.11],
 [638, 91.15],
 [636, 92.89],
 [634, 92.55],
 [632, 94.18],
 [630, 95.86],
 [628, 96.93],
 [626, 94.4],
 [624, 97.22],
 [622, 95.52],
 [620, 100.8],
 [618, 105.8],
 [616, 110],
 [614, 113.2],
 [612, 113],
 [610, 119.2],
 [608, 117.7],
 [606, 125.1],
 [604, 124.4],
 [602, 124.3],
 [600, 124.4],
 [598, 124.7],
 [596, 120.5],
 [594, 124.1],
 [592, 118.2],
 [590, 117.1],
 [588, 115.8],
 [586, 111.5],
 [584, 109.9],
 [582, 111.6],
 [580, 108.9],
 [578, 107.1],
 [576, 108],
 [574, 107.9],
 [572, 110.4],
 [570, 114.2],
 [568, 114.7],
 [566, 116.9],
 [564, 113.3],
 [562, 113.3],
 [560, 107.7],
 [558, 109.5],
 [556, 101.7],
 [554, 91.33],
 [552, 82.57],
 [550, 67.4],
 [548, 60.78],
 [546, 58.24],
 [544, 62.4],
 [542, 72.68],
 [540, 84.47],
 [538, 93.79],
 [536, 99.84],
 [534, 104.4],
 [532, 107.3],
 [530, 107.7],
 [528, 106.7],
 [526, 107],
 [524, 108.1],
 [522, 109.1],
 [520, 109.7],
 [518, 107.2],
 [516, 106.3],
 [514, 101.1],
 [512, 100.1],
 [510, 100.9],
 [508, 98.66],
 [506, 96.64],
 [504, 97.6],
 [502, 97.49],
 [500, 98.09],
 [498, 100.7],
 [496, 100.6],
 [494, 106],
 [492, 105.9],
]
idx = 5.36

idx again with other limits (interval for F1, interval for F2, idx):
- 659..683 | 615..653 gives 5.30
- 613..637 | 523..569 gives 5.27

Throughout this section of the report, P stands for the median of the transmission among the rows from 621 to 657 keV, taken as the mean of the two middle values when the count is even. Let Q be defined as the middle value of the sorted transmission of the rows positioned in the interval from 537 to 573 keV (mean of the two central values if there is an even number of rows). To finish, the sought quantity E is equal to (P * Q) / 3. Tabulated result 3073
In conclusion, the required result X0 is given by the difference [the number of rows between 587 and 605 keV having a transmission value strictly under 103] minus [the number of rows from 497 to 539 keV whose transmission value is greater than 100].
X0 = -14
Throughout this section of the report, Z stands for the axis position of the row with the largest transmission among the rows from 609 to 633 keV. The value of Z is 610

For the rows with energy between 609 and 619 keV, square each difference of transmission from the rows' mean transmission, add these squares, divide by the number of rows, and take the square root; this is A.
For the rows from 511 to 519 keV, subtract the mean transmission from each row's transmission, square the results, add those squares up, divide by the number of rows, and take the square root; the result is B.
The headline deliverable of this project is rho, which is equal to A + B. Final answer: 8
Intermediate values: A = 4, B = 3.1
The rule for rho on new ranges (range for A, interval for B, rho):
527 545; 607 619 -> 20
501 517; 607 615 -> 6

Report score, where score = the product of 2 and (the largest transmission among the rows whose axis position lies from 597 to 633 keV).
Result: 250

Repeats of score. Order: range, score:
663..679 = 214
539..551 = 169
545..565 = 227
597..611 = 250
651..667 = 208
